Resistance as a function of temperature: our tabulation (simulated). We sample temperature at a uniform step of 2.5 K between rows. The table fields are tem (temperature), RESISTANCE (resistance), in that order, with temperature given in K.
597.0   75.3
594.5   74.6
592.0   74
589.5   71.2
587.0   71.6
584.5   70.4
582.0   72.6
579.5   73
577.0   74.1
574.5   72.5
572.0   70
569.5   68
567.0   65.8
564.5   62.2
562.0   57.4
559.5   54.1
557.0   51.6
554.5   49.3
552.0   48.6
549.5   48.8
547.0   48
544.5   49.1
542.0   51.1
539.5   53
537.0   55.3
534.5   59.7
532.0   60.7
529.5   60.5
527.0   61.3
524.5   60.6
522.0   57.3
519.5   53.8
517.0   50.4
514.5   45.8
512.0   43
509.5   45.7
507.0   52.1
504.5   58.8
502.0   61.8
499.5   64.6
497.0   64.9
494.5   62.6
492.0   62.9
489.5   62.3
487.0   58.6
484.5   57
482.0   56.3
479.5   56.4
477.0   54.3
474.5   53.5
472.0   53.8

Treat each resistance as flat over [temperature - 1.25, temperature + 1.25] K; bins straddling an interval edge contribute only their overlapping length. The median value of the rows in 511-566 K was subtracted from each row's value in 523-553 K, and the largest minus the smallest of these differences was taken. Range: 13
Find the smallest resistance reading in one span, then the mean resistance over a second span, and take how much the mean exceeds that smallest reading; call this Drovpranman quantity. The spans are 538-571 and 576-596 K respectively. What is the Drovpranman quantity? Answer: 25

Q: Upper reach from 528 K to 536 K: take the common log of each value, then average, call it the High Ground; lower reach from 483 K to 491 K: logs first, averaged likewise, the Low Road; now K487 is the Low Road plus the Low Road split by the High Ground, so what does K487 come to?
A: 2.77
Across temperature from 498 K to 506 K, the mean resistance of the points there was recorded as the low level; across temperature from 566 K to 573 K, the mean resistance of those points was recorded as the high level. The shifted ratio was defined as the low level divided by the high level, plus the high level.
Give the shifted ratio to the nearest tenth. 68.8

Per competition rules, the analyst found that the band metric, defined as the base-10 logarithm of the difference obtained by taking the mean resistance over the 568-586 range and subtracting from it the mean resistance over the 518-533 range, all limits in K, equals 1.10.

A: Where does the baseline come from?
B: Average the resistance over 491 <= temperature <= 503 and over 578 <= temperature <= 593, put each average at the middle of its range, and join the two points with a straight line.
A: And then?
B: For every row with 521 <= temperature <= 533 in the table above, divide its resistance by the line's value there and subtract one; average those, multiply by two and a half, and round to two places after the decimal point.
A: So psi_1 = -0.24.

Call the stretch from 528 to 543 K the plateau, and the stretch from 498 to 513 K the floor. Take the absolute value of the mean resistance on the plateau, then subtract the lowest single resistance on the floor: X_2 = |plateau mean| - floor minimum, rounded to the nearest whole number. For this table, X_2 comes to 14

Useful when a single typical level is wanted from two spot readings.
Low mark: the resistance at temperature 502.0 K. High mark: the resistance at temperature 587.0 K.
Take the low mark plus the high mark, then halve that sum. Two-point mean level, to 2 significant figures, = 67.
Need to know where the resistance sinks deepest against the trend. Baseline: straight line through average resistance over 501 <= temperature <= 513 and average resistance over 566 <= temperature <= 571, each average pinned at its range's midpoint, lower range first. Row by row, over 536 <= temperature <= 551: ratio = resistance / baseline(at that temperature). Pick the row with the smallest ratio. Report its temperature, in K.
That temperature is 547.0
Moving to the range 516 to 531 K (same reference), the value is 517.0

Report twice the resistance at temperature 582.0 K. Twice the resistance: 145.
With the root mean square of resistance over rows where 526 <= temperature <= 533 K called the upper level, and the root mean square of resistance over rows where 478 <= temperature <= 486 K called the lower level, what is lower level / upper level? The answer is 0.93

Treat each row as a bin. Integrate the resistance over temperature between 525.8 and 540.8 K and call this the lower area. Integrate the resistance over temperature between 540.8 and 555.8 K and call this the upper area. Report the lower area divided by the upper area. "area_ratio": 1.19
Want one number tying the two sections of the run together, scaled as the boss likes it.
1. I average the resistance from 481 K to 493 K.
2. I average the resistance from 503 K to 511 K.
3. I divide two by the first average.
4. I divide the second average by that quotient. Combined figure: 1551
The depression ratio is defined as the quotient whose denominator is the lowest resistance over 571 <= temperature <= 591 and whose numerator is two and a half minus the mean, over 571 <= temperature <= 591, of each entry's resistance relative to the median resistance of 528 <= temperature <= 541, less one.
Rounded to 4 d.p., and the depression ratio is 0.0328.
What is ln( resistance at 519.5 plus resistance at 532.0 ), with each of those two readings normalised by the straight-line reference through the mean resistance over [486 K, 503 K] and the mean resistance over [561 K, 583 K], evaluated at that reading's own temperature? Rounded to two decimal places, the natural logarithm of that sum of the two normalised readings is 0.57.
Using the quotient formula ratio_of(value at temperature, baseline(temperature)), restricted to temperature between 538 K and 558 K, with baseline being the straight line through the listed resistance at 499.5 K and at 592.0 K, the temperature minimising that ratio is 547.0 K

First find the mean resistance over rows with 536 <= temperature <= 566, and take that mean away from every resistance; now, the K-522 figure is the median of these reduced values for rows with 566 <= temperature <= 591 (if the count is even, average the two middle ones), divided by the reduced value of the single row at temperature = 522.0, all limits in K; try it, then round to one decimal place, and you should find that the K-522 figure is 3.9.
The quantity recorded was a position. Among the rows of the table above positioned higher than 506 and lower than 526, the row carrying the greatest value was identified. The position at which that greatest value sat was 524.5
